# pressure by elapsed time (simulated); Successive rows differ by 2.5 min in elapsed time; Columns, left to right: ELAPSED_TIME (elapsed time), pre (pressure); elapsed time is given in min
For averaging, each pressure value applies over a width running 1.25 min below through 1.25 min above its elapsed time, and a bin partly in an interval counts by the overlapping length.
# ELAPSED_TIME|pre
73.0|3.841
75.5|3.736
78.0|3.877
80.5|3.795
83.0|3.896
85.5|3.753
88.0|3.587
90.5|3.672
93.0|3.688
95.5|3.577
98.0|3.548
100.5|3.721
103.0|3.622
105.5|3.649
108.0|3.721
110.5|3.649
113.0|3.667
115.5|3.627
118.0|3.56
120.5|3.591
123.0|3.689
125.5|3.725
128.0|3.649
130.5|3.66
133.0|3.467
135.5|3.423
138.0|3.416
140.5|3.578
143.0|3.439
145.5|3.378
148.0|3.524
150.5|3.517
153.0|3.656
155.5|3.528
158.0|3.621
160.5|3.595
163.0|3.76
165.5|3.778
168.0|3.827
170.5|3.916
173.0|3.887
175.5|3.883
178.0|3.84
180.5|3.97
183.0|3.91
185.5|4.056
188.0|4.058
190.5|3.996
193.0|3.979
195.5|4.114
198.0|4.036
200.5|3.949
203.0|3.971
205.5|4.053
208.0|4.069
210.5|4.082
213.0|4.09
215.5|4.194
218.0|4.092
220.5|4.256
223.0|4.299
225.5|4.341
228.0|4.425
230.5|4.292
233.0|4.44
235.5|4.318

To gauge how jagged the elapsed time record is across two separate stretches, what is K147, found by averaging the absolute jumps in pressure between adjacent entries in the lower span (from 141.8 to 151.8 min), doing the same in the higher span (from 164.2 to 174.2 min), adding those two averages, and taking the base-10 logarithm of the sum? -0.90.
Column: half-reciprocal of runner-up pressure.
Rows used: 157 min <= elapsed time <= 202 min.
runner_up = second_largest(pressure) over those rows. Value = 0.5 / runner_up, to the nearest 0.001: 0.123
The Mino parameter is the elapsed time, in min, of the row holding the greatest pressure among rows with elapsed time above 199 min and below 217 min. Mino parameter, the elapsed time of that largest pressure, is 215.5 min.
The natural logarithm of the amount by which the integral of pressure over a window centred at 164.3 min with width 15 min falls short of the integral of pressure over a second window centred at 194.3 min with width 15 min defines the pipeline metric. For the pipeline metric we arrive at 1.4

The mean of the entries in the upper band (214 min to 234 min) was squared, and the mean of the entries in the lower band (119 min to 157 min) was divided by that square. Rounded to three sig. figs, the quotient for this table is 0.193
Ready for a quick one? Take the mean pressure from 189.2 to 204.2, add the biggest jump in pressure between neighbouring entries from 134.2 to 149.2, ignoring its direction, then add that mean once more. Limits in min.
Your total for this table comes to 8.18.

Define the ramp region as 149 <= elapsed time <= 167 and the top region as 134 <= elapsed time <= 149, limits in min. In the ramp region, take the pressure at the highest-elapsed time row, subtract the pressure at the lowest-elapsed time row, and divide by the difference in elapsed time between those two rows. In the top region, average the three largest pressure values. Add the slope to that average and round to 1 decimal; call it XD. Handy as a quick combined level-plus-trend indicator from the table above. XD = 3.5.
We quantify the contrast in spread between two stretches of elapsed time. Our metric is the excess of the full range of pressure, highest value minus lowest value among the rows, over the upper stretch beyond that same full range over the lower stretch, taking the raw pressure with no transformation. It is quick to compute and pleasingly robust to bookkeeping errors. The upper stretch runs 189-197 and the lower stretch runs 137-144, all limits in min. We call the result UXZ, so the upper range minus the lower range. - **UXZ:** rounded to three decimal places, -0.027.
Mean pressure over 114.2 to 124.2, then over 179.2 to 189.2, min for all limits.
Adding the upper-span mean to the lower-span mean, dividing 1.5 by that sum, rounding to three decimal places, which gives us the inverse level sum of 0.197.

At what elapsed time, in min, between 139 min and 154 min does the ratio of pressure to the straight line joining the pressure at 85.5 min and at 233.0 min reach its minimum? 145.5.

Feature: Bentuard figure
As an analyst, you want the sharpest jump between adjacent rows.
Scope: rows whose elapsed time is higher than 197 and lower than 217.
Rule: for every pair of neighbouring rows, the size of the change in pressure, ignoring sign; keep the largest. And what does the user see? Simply 0.10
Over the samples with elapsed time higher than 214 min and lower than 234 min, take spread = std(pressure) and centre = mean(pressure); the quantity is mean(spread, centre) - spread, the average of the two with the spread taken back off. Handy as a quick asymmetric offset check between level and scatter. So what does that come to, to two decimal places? 2.09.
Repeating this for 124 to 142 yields 1.72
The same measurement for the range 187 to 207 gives 1.98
